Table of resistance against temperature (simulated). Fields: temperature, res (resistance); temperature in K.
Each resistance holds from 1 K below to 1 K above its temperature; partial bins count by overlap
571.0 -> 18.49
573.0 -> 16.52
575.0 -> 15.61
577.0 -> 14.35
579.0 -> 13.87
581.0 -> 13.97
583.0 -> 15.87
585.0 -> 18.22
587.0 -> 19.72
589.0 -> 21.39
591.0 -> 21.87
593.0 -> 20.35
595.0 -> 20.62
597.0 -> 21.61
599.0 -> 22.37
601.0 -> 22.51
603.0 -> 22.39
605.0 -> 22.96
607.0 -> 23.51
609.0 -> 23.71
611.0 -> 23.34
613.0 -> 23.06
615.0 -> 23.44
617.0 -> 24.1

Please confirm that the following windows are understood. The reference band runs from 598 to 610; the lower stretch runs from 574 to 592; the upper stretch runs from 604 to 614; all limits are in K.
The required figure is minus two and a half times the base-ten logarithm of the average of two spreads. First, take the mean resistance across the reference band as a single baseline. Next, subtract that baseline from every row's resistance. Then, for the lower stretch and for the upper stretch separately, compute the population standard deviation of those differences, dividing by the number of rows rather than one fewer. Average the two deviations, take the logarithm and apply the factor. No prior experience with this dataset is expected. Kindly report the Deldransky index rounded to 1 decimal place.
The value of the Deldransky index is -0.5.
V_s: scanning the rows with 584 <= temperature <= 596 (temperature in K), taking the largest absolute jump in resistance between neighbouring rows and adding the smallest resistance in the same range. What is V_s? 19.9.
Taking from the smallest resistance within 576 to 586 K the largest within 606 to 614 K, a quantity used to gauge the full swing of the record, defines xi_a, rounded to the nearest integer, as -10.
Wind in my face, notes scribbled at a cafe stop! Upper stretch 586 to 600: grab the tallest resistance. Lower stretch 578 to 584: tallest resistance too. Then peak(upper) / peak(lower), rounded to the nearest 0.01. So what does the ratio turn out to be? 1.41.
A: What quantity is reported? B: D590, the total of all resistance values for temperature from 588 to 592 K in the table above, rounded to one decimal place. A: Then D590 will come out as 43.3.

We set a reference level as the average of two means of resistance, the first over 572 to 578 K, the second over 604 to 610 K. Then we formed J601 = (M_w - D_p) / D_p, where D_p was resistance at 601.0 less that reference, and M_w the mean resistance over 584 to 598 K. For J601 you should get 5.7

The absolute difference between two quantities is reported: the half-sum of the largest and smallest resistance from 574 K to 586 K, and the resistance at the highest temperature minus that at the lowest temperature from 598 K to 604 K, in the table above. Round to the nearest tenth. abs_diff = 16.0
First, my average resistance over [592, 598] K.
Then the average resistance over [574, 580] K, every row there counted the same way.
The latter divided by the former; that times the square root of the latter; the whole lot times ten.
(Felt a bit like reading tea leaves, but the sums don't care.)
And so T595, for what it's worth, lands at 26.8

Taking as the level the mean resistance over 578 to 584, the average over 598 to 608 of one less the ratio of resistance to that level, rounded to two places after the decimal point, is -0.56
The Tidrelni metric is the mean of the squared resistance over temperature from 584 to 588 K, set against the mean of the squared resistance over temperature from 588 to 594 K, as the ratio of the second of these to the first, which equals 1.2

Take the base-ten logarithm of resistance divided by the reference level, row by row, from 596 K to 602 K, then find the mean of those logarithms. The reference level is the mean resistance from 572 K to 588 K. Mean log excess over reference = 0.14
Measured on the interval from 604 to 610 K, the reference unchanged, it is 0.16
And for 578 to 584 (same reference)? -0.04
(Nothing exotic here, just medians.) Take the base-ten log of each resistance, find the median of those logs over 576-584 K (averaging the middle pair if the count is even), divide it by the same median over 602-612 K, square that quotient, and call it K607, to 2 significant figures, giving 0.71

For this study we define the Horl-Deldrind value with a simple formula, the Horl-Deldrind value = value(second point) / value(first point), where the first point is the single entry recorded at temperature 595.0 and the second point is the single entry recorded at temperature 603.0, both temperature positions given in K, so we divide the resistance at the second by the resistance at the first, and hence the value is 1.09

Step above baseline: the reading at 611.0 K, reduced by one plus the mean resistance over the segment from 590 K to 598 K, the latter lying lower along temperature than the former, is 1.2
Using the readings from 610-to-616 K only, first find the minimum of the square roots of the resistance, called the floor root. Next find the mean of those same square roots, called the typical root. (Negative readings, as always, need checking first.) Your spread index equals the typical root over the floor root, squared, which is 1.01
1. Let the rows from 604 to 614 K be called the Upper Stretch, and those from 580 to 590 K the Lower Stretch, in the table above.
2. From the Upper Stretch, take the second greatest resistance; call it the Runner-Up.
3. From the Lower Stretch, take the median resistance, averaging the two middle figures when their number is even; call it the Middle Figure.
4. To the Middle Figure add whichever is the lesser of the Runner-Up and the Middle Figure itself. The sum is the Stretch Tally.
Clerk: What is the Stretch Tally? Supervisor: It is 36.4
